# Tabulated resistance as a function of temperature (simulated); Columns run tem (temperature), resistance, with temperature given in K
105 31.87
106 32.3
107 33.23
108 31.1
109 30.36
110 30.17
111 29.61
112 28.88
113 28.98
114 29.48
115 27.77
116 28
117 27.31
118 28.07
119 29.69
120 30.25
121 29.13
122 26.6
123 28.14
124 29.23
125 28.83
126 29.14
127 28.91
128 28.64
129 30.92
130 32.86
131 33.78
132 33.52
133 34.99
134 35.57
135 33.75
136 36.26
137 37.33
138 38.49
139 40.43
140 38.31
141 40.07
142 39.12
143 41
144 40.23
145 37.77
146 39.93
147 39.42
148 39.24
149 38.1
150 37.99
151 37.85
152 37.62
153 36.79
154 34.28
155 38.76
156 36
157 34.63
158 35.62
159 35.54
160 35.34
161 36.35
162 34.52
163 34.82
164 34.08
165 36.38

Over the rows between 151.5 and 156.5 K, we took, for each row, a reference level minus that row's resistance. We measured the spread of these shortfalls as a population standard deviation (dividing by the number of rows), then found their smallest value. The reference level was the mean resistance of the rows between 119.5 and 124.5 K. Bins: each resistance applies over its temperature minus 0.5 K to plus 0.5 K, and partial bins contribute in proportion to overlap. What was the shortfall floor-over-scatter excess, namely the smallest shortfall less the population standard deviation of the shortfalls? -11.6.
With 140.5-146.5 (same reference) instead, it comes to -13.3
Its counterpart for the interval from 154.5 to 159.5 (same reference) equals -11.5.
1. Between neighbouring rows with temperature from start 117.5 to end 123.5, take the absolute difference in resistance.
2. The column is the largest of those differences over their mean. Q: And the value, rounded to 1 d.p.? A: 1.7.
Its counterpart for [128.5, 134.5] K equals 1.9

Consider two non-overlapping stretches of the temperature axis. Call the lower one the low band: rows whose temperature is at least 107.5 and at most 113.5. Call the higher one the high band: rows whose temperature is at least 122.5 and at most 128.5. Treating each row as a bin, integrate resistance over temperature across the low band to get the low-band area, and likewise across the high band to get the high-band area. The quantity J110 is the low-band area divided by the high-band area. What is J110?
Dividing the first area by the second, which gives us 1.04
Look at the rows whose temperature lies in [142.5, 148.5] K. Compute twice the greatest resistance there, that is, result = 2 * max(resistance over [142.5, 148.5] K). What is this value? 82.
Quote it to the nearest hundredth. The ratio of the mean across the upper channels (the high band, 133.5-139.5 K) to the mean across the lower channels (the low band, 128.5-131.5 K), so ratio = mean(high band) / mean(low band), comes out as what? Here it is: 1.14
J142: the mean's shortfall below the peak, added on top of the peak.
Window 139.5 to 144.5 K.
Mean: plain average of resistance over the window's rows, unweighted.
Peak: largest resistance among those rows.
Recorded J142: 42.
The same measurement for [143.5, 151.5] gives 42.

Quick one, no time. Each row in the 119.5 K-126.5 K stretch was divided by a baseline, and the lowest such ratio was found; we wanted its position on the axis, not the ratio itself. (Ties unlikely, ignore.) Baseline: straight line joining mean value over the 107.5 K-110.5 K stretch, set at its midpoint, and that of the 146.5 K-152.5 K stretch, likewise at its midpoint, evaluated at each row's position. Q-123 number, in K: 122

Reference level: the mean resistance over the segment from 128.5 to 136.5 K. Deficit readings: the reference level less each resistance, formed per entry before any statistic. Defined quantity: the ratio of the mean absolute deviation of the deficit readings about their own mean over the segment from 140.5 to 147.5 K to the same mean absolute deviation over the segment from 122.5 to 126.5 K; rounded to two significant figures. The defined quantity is 2.2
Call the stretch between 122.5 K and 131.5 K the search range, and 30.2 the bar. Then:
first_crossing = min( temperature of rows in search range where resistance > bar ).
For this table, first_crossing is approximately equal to 129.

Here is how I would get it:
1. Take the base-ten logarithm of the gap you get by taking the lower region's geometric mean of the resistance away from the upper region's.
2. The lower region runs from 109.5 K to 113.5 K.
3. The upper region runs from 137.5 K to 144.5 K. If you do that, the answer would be 1.0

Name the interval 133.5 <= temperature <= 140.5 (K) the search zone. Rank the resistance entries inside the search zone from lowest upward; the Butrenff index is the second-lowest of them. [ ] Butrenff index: 35.57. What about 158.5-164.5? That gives 34.52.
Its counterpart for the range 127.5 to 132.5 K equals 30.92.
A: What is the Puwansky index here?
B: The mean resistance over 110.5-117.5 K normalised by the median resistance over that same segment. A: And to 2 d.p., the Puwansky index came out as 0.99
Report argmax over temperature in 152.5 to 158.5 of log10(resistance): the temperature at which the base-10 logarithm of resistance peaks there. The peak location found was 155 K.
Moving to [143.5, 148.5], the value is 144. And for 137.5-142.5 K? 139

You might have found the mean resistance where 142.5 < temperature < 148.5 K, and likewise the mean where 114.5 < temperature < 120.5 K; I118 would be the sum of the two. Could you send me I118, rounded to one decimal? 68.1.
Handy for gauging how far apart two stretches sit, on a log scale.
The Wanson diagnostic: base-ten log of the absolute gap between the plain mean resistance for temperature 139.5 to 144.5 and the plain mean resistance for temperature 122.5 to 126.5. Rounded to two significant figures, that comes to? 1.0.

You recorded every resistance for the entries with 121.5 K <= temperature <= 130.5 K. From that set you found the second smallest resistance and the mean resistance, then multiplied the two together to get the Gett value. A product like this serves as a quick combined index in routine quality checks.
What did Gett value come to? 823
